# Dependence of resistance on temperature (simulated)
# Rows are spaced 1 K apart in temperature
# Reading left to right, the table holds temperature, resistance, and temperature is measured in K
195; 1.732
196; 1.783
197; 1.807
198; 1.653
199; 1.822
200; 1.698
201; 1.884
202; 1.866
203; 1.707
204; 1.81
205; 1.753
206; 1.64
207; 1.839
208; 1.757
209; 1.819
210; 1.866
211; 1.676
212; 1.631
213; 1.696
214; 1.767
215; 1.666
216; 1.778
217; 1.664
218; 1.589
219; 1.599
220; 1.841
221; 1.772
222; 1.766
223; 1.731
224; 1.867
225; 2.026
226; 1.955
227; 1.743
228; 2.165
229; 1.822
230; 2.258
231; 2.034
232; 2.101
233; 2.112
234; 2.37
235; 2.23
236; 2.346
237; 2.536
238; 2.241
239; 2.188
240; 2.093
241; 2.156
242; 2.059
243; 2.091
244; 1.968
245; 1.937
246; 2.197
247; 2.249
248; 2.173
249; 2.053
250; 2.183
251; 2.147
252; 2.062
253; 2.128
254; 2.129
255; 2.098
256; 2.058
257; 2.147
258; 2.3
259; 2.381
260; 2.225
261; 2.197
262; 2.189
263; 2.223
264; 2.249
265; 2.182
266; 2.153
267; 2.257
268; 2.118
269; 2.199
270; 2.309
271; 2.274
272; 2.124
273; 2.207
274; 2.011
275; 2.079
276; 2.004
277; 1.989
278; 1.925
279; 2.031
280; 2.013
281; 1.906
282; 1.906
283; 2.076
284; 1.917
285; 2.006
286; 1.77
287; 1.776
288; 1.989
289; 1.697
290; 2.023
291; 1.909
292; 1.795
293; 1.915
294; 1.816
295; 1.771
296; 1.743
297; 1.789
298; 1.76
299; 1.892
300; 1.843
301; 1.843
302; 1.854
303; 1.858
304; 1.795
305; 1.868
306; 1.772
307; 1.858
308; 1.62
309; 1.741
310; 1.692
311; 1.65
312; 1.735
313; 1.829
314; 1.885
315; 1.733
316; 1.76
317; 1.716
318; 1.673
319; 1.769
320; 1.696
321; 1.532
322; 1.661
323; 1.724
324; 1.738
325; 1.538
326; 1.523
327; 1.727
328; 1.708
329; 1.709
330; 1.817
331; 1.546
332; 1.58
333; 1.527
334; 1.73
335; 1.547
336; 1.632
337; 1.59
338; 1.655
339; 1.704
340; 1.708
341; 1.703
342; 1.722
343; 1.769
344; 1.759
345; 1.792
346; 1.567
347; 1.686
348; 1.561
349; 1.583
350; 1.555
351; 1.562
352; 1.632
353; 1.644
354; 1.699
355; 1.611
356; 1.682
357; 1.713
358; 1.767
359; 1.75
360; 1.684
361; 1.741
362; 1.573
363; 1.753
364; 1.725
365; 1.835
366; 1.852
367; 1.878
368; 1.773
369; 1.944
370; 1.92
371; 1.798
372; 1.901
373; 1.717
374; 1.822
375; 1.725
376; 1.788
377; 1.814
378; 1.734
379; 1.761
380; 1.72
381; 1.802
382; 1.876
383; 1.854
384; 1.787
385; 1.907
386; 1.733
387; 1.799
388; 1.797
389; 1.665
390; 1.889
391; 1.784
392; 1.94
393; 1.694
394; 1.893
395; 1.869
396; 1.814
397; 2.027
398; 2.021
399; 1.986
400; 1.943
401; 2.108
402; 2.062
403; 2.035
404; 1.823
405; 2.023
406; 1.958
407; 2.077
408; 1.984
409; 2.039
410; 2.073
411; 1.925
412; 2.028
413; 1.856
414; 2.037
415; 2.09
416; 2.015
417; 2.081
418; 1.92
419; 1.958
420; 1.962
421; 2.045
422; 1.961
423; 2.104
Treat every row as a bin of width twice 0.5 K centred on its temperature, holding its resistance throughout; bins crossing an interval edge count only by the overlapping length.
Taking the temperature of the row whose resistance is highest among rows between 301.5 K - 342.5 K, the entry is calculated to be 314 K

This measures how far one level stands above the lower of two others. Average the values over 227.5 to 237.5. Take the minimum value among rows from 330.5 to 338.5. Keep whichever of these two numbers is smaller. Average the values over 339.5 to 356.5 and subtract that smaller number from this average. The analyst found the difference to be 0.13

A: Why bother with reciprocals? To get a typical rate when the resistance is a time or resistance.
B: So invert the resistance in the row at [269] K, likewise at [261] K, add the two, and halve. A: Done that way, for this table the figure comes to 0.455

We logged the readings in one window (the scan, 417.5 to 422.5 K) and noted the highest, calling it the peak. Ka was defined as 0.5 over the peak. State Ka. 0.244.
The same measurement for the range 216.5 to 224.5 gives 0.268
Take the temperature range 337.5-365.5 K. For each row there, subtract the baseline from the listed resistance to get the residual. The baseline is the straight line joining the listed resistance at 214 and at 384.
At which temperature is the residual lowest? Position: 350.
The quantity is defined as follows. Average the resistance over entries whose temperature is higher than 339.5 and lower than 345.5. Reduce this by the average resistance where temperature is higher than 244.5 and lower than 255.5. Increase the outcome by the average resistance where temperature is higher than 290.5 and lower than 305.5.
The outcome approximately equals 1.45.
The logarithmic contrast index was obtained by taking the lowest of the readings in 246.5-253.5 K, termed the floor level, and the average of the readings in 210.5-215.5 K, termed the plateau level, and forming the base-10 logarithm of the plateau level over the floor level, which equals -0.09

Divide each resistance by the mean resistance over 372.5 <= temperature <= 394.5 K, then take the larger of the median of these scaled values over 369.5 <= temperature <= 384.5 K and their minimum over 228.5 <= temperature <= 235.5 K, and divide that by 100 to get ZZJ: 0.0101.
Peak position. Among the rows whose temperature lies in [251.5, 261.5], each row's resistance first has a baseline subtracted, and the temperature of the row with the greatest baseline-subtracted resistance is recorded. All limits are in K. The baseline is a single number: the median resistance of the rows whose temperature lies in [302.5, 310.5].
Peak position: 259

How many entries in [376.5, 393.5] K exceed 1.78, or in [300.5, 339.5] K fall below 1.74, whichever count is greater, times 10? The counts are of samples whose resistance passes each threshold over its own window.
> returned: 260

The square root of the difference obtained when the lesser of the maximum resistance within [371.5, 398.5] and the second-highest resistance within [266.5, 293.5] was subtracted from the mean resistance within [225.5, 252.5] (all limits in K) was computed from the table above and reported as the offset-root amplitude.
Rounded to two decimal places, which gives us 0.32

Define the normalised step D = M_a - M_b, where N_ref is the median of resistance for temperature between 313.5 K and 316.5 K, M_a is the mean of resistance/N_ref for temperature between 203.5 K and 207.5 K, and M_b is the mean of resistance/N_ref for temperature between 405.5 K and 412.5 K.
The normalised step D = -0.14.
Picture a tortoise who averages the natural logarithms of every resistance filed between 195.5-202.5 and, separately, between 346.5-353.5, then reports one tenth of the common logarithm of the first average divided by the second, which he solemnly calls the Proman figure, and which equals 0.009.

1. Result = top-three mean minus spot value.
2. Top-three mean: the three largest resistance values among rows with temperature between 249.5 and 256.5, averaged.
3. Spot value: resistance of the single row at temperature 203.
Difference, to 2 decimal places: 0.45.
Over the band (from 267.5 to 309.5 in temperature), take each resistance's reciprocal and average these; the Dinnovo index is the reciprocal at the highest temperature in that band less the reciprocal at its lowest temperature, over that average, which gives 0.20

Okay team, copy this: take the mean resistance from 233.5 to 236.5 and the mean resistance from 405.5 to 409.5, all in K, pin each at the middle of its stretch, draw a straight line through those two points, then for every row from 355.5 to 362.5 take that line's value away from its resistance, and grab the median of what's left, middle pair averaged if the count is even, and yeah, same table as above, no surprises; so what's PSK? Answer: -0.39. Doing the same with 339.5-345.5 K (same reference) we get -0.39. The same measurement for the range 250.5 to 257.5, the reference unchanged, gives -0.16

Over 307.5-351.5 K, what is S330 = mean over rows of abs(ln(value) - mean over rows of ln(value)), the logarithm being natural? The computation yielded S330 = 0.047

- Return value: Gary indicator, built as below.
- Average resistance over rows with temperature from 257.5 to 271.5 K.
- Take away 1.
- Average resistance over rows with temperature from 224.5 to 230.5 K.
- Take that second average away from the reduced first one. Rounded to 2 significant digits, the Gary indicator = -0.76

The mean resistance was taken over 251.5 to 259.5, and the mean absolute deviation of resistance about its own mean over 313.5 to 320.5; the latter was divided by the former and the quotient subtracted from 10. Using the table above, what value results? 9.98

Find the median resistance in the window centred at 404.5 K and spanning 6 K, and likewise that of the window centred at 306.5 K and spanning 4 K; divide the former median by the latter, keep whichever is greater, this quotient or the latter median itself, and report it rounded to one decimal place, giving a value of 1.8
